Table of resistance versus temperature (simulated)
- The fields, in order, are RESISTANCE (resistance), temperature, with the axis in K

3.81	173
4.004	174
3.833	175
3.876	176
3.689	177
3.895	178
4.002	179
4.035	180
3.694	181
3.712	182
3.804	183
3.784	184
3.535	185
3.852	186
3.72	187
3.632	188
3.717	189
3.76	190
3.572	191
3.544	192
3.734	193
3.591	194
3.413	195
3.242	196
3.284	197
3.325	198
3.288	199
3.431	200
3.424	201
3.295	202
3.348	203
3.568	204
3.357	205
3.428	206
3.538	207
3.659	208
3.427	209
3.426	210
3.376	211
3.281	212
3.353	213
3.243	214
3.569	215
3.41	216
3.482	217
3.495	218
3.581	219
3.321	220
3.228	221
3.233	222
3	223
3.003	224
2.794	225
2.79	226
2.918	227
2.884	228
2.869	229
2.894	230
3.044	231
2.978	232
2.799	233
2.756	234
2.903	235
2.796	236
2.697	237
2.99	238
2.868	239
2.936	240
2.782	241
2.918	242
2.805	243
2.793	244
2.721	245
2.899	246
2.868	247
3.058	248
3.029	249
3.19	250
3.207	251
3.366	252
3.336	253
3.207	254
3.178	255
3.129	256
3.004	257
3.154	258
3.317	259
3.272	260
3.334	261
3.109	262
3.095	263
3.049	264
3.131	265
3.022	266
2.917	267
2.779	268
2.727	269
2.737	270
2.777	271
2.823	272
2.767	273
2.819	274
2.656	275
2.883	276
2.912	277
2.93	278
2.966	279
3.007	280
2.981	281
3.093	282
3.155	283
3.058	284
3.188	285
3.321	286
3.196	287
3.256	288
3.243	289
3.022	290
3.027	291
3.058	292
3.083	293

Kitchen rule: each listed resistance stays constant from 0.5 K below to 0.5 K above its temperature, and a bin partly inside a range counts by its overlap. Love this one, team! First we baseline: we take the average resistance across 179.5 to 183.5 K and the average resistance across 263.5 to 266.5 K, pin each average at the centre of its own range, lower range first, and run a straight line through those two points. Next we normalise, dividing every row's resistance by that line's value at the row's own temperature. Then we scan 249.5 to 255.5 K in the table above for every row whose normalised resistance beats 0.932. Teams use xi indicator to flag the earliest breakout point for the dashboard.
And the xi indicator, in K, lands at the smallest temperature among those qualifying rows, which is 250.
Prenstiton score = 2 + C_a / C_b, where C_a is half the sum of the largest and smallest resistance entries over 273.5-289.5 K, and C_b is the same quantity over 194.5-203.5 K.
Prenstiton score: 2.90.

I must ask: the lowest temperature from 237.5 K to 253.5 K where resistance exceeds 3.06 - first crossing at 250 K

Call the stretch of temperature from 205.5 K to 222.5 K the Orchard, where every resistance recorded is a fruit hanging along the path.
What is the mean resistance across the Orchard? 3.4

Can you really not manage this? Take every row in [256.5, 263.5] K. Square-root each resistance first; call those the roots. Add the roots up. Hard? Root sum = 12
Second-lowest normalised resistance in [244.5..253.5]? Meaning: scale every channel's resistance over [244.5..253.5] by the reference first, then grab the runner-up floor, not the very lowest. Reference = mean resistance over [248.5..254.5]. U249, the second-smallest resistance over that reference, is 0.89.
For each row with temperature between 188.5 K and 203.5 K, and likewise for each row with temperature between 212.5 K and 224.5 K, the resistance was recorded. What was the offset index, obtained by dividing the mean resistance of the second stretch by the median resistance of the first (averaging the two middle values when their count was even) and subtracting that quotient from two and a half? 1.53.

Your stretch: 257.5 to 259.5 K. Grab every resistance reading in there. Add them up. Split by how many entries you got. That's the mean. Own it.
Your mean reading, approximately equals 3.2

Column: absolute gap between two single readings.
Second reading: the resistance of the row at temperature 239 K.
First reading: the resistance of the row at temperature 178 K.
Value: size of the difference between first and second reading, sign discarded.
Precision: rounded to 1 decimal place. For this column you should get 1.0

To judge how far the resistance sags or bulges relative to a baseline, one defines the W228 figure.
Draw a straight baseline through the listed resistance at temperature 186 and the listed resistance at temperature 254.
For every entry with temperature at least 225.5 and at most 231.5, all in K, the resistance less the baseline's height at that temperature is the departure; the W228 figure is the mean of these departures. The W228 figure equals -0.549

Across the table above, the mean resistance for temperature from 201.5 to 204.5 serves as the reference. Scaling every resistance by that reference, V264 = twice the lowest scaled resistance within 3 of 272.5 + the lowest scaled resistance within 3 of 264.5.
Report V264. 2.42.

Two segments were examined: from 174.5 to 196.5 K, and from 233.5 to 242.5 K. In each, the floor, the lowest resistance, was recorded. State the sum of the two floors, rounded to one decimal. 5.9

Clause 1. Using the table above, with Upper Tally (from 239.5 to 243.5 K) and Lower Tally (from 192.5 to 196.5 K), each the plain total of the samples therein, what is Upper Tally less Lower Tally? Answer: -2.5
